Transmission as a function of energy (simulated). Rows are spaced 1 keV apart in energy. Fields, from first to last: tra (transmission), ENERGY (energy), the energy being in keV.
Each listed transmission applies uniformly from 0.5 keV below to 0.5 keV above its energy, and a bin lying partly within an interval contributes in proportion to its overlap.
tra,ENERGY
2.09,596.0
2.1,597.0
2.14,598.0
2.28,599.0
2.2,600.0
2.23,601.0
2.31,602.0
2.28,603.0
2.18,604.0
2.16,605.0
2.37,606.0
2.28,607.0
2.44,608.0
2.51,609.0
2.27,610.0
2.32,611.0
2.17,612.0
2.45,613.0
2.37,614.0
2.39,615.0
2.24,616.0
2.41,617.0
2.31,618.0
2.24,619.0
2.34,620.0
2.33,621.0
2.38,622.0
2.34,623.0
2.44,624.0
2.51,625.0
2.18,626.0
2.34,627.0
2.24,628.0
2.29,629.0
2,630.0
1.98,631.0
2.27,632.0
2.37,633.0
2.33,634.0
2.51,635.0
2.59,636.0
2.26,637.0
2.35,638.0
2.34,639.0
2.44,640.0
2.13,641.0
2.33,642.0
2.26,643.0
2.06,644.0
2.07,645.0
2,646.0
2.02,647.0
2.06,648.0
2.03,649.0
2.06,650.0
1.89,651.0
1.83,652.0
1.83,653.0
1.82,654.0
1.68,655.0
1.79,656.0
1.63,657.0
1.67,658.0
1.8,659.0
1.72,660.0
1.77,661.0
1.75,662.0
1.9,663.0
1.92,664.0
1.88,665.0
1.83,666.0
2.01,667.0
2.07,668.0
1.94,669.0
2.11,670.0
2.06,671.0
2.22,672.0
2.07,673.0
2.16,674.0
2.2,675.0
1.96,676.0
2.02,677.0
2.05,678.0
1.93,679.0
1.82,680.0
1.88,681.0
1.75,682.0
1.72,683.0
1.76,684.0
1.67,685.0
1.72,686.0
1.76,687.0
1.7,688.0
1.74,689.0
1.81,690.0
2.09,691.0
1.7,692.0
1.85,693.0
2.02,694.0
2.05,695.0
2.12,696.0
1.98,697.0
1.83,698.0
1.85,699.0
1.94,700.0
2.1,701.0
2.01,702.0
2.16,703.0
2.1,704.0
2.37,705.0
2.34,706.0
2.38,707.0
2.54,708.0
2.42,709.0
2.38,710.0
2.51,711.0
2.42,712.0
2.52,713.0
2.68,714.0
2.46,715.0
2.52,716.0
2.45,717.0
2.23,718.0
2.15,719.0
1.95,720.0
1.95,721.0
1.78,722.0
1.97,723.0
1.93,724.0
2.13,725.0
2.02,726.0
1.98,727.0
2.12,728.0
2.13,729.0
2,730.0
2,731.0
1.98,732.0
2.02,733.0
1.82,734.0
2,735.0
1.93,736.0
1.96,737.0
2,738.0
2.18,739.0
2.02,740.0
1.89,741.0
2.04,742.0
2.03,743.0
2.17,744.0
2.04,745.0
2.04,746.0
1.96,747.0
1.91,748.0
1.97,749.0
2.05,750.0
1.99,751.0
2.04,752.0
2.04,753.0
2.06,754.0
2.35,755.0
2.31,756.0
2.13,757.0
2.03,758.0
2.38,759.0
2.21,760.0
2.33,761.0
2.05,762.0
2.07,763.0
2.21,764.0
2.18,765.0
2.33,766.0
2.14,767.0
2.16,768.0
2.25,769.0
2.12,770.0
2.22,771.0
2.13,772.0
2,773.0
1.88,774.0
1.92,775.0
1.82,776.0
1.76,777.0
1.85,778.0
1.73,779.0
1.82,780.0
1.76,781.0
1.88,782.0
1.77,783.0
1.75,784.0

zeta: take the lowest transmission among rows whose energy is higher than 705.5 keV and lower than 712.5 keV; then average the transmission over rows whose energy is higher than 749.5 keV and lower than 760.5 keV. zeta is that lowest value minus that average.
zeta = 0.20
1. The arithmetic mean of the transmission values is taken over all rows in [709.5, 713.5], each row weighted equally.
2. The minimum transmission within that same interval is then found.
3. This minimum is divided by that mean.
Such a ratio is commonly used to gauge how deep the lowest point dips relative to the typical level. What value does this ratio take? 0.968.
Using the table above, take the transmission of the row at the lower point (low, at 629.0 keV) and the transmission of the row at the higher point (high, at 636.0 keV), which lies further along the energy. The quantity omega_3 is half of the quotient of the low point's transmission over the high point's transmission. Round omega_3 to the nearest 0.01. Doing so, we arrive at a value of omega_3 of 0.44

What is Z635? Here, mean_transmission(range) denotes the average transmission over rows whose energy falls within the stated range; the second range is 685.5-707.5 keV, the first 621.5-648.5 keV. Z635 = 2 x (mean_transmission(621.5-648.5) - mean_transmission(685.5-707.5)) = 0.6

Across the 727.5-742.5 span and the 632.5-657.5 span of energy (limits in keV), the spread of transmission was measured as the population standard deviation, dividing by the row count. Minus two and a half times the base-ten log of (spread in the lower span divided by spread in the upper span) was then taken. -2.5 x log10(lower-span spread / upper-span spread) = -1.2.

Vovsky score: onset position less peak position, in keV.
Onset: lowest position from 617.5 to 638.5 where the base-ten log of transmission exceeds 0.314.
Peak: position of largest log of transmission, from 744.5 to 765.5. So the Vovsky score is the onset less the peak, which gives -141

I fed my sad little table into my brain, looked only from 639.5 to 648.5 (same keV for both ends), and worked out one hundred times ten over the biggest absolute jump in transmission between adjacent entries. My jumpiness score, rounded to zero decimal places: 3226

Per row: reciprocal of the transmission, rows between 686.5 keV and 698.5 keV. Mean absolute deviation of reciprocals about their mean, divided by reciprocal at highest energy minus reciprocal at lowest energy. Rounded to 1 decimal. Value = -1.7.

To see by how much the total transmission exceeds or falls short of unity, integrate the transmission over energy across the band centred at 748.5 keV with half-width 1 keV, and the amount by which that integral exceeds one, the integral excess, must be 2.9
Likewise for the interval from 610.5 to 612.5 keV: 3.5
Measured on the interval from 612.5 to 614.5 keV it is 3.8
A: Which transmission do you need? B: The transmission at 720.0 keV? 1.95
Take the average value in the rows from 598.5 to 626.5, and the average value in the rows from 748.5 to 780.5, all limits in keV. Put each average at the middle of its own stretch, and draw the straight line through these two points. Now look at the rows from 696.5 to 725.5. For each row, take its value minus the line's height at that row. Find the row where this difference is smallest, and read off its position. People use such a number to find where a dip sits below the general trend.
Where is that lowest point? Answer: 722.0 keV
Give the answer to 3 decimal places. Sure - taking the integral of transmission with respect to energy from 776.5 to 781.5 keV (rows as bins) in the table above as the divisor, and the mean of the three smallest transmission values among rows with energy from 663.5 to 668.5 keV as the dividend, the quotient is 0.210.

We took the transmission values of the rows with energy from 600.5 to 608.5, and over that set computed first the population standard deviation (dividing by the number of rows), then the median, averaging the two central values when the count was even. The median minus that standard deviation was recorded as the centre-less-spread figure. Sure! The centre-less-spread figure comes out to 2.19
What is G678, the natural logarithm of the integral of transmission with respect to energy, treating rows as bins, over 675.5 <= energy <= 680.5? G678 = 2.28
